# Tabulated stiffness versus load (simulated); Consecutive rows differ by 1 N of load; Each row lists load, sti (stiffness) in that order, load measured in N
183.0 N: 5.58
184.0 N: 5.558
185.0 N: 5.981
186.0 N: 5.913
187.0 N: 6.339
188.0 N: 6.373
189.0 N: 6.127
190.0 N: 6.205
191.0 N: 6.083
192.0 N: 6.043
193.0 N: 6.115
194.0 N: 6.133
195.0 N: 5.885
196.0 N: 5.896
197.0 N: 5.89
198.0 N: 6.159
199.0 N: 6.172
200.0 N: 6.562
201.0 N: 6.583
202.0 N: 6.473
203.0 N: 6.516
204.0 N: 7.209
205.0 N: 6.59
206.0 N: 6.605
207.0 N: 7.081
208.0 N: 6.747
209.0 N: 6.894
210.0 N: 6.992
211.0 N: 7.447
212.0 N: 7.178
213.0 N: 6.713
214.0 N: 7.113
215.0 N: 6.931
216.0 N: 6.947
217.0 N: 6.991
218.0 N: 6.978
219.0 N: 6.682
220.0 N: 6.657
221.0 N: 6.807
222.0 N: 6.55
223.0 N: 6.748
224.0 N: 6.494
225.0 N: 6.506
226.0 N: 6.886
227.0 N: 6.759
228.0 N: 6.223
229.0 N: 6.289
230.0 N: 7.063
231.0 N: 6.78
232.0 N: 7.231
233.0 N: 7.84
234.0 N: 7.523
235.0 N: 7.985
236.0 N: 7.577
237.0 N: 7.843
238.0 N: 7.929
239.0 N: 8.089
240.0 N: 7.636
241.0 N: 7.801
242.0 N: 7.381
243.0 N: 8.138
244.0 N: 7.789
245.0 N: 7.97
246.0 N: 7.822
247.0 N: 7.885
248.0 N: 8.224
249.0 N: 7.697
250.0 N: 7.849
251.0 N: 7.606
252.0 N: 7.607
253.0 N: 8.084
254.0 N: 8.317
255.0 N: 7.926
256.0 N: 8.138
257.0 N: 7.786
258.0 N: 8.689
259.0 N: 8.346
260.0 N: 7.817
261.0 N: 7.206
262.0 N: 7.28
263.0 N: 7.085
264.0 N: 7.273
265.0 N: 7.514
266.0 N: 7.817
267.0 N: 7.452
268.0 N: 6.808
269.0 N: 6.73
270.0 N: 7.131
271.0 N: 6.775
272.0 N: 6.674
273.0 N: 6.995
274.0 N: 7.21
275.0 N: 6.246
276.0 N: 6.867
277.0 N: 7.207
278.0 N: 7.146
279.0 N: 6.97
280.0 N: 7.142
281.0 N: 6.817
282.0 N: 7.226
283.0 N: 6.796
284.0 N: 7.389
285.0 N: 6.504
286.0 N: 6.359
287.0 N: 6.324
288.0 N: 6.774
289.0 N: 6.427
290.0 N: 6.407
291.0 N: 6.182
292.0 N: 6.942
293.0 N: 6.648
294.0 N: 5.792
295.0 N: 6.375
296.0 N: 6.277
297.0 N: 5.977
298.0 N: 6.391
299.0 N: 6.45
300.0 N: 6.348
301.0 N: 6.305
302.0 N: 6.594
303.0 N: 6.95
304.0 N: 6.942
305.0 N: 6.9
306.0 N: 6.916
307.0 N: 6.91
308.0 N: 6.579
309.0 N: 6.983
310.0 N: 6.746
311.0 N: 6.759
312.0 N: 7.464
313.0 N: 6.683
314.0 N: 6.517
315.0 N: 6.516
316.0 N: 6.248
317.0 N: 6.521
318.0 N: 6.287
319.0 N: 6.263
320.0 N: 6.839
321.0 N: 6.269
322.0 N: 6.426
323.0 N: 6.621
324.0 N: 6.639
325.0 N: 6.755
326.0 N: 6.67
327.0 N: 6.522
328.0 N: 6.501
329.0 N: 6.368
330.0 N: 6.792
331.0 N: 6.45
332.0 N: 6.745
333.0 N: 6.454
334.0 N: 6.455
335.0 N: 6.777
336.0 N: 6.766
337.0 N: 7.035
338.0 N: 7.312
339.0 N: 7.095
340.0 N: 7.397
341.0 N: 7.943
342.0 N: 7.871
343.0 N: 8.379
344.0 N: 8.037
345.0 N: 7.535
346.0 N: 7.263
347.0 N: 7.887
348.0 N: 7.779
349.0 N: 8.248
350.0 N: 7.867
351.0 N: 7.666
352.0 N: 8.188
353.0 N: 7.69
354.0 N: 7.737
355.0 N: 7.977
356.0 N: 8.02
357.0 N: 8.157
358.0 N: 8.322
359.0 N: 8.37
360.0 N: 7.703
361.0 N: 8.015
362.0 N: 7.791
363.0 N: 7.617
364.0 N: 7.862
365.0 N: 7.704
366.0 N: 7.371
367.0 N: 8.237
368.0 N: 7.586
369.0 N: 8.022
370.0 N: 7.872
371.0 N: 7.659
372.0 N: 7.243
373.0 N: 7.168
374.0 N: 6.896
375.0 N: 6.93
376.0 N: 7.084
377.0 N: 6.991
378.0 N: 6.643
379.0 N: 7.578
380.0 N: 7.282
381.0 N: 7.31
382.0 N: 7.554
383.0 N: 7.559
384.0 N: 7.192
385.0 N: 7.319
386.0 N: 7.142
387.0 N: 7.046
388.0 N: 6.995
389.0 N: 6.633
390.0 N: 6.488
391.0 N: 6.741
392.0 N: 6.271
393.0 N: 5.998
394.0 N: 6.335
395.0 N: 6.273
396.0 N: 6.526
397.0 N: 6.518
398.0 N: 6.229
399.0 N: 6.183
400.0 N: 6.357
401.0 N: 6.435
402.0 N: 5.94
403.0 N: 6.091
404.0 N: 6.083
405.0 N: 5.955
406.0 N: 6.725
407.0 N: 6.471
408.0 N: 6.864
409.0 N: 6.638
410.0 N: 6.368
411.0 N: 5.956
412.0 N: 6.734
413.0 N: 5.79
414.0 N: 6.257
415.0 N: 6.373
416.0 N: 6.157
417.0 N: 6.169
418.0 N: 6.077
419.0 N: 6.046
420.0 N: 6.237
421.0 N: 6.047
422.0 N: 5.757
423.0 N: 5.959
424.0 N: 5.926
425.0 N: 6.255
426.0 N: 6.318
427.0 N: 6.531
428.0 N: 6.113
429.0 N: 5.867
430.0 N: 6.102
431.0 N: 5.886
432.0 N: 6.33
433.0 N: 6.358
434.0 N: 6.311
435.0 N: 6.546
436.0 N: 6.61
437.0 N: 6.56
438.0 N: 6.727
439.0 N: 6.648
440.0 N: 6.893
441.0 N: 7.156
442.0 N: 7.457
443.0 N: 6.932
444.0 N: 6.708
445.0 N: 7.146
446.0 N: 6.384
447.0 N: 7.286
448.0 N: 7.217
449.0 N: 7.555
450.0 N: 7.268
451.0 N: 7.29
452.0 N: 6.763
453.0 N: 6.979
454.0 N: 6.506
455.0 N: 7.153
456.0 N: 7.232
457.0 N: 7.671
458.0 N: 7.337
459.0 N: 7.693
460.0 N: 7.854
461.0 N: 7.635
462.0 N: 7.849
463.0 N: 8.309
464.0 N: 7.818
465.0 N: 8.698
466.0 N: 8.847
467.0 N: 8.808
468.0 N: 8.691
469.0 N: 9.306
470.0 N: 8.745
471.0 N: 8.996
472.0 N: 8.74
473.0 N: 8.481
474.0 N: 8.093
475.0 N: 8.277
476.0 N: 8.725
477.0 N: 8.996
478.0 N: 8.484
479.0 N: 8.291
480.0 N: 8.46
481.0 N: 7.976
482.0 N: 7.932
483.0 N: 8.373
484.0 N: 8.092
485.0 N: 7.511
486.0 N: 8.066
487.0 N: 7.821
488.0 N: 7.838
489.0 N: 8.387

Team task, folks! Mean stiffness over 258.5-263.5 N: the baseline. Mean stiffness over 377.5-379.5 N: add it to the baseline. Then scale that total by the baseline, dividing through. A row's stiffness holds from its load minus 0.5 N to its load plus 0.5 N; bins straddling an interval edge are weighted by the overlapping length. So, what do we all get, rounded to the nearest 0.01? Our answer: 1.94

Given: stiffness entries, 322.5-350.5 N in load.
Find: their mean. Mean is 7.1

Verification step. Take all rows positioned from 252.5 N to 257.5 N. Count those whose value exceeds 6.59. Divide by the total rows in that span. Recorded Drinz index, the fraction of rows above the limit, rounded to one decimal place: 1.0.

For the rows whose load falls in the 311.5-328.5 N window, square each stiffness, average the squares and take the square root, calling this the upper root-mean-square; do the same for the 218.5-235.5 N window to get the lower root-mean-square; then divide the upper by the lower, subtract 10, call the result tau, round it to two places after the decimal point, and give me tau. -9.05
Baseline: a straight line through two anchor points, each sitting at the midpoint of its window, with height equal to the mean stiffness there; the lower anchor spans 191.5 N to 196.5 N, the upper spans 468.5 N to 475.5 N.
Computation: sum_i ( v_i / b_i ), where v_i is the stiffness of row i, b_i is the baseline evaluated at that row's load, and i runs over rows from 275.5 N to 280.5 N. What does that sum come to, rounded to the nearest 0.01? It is 5.18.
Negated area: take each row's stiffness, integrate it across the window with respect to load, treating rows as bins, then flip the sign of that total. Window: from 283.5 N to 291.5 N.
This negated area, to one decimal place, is -52.4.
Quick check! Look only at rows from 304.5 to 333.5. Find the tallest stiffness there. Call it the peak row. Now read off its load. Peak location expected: 312.0 N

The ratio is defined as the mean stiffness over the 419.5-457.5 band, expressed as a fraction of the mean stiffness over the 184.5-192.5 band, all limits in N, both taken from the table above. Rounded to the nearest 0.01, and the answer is 1.08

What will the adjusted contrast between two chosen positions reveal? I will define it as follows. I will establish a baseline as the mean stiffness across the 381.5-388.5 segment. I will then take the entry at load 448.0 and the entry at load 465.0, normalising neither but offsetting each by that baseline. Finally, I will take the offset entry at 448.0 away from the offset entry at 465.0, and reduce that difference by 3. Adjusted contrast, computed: -1.5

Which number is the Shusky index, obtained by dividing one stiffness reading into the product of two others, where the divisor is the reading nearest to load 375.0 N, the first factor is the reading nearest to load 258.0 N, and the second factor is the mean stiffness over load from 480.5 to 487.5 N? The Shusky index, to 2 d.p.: 9.99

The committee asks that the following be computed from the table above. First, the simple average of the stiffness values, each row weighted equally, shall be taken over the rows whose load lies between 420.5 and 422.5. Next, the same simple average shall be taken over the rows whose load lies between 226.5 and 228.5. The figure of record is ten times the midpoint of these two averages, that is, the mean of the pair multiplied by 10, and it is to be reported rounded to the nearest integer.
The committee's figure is 62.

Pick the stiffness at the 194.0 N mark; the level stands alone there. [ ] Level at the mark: 6.133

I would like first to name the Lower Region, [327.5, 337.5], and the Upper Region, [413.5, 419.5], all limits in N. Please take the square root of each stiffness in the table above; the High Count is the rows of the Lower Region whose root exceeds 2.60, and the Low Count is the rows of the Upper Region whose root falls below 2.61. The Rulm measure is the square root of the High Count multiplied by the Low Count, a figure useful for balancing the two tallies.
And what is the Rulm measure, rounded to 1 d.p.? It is 4.9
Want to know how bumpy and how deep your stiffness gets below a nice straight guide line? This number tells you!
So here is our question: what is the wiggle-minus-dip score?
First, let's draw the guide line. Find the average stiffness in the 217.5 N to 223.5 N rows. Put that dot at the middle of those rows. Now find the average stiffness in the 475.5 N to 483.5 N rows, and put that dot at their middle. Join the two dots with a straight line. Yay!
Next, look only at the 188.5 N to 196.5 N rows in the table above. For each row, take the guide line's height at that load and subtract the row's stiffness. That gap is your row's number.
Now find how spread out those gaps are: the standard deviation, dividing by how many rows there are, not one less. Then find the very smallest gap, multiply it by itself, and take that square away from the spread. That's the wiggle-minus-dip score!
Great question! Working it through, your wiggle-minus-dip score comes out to 0.0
